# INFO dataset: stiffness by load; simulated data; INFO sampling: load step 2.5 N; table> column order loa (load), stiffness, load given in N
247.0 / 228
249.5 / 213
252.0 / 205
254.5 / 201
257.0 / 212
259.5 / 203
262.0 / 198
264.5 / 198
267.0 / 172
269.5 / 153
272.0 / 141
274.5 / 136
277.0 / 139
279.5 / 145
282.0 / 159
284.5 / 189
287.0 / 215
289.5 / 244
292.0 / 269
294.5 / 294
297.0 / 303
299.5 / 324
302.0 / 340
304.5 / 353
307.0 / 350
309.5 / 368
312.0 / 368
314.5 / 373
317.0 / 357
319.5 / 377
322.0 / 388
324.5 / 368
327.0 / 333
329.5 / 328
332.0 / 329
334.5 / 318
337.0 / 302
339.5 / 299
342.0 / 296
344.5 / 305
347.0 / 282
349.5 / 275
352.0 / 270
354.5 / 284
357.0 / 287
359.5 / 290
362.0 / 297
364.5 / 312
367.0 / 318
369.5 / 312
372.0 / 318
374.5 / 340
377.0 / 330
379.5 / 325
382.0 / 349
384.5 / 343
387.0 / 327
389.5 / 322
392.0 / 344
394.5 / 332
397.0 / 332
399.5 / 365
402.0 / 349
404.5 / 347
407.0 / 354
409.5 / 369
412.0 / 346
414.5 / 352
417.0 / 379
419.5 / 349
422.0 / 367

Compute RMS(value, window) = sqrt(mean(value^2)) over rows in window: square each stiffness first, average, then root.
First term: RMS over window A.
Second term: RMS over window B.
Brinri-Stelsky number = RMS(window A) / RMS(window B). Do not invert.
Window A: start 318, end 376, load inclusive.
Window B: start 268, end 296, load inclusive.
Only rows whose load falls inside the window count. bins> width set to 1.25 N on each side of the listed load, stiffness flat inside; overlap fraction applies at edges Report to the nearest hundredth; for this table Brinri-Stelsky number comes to 1.60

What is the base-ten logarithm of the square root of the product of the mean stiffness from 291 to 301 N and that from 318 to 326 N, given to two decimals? 2.53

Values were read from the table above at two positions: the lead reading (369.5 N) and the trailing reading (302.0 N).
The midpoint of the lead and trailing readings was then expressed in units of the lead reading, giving 1.04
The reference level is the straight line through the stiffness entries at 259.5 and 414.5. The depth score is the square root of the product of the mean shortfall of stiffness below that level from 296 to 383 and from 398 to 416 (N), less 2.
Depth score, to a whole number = 19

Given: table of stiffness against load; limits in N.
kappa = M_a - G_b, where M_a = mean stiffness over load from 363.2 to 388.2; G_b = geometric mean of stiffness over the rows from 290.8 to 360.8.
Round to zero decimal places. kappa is 7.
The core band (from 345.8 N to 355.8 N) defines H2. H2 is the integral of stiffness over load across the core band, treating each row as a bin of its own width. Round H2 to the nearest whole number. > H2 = 2778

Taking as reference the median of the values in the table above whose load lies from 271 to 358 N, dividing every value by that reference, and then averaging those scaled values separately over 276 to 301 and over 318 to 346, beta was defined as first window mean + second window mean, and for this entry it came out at 1.9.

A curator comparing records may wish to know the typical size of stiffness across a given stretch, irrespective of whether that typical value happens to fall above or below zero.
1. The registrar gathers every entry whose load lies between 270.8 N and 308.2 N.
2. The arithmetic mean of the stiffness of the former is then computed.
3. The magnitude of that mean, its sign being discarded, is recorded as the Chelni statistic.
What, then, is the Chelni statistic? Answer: 240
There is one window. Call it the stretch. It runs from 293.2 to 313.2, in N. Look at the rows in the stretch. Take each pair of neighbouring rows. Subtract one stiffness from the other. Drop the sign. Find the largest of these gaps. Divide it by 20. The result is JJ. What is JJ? 1.05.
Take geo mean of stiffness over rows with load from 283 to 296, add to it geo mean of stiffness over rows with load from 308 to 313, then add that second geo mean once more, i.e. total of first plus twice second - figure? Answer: 975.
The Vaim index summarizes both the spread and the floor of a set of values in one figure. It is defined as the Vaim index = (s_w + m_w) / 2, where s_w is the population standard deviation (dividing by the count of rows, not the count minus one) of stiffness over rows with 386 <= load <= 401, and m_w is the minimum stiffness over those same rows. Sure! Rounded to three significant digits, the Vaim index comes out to 168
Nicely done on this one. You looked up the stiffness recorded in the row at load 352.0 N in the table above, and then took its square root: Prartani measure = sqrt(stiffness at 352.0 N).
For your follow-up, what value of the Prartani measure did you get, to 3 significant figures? 16.4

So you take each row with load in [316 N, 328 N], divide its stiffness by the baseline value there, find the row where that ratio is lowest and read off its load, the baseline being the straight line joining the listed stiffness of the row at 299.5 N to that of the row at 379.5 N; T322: 327.0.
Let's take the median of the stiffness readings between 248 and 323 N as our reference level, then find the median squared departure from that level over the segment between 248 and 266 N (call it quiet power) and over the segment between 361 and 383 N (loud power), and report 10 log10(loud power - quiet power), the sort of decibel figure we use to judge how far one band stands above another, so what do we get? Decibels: 40.3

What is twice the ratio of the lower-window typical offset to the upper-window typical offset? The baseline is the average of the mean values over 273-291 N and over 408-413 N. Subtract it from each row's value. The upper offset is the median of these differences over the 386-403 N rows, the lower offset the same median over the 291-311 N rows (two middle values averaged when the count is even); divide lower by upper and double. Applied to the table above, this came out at 2.0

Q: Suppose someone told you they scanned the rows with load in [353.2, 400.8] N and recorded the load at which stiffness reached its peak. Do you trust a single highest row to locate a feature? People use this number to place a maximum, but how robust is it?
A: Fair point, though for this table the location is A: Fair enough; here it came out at 399.5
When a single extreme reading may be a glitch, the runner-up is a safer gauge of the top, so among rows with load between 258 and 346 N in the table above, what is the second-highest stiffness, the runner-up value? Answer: 377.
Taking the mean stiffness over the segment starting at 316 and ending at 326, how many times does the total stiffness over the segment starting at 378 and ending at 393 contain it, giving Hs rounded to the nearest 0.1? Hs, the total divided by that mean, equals 5.4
